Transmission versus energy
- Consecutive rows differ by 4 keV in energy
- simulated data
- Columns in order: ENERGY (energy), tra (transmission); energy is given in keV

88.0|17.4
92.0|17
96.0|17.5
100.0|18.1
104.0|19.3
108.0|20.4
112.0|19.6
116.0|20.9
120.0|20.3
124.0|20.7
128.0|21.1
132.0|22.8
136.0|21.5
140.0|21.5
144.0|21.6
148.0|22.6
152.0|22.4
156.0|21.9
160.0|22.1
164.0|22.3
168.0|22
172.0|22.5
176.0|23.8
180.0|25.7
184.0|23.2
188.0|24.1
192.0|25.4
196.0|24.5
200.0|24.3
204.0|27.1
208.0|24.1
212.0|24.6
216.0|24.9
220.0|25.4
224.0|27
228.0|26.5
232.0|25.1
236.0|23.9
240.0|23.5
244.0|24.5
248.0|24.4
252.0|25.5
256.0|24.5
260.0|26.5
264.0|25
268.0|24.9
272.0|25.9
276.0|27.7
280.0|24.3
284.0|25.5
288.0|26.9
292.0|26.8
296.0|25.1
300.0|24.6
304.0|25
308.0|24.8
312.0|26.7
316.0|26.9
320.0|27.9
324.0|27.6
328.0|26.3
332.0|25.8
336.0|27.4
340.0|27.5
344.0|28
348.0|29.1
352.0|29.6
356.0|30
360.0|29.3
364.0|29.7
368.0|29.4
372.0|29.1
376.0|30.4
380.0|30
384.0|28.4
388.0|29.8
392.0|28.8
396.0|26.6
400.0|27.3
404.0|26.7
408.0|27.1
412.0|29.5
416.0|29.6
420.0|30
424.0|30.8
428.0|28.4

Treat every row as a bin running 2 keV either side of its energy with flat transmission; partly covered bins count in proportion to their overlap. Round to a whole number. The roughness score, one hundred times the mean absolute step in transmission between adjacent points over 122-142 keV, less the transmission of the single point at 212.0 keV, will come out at 60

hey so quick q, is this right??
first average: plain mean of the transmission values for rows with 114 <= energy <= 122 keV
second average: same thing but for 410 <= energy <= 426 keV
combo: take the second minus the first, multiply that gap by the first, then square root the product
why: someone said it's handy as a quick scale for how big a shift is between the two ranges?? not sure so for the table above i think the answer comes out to 13.9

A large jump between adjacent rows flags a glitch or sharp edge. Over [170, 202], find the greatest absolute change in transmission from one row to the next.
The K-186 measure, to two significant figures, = 2.5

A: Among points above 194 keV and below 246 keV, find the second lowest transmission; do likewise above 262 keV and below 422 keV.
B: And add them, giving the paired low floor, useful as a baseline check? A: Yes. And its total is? 48.5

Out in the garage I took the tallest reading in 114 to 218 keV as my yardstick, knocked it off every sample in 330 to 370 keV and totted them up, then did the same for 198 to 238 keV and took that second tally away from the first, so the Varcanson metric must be 33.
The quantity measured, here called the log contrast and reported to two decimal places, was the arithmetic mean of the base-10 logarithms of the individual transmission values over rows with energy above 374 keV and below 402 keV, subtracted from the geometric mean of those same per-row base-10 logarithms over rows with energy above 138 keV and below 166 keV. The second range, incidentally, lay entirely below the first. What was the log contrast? -0.11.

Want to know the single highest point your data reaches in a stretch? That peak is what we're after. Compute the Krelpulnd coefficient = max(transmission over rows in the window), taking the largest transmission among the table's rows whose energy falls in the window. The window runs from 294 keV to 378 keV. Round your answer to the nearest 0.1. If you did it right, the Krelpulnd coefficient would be 30.4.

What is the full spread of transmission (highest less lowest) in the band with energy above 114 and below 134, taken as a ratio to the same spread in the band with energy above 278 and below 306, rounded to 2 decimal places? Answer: 0.96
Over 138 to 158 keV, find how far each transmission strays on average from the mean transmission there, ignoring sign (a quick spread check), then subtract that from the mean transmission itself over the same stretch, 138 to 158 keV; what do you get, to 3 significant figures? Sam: 21.6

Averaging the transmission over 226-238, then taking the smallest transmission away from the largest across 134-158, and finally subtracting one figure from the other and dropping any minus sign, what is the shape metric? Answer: 24.1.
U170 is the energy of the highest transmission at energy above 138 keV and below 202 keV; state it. 180.0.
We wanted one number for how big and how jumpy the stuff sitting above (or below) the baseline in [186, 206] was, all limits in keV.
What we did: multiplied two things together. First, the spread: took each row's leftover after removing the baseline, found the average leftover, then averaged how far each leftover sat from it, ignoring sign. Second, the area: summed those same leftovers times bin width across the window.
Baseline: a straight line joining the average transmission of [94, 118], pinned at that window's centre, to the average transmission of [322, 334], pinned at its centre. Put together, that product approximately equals 50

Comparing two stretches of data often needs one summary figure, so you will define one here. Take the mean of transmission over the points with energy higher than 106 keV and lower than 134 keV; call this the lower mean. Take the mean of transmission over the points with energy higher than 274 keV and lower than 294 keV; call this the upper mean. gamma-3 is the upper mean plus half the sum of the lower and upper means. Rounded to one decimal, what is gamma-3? 49.8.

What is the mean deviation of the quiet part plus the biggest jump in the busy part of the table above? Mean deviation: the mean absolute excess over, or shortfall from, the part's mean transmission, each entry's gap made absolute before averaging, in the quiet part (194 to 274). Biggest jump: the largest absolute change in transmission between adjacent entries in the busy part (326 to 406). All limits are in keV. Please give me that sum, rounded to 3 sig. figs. 3.02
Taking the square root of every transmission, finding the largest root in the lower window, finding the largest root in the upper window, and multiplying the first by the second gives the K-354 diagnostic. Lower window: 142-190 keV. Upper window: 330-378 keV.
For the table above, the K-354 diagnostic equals 28.0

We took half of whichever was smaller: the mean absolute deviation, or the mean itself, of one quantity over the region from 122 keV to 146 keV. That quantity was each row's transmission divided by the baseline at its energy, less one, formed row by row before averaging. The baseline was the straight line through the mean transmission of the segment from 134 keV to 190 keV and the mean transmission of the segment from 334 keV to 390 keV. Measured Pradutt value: -0.005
